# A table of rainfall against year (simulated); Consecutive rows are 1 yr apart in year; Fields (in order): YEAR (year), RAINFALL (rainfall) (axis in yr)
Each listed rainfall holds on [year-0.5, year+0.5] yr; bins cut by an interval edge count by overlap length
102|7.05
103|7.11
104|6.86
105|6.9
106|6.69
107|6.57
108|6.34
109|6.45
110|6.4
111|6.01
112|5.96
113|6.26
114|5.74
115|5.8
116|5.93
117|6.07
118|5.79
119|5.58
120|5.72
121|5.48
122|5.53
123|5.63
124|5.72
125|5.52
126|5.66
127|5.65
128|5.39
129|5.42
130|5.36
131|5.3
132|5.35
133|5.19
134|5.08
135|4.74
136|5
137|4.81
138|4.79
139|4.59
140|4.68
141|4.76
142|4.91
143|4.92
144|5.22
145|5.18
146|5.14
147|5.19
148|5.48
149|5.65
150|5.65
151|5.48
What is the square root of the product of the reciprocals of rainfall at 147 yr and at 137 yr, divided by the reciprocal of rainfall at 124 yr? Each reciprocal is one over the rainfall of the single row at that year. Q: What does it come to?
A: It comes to 1.14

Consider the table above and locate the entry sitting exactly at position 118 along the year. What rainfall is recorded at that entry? 5.79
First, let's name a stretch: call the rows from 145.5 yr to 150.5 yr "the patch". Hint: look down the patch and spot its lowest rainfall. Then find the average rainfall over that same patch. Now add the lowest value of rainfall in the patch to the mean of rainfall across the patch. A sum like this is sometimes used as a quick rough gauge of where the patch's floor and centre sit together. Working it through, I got 10.6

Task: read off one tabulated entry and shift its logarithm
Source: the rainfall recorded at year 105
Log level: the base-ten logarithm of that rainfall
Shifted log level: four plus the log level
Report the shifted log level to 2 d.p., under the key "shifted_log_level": 4.84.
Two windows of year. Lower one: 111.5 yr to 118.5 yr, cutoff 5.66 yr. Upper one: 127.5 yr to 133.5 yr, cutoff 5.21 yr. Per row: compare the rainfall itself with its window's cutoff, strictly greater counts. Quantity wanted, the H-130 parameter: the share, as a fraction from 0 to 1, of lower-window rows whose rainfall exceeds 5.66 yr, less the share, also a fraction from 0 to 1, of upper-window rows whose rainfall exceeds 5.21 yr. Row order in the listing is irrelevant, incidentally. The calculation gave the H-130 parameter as 0.17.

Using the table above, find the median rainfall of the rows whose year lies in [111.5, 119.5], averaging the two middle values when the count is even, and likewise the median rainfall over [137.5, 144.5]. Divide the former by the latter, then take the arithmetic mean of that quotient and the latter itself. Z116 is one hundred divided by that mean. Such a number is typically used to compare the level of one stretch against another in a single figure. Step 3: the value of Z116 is 33.3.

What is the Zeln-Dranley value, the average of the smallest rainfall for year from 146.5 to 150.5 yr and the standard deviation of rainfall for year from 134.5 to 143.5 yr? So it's 2.66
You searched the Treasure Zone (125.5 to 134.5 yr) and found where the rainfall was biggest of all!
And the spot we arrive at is 126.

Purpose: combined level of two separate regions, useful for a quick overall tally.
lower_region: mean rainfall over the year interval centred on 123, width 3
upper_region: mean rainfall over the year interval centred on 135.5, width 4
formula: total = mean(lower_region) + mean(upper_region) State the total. 10.5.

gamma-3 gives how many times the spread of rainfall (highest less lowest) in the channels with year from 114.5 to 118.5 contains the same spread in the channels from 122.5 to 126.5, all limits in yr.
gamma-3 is 1.4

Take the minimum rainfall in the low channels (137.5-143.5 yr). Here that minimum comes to 4.59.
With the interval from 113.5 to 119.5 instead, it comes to 5.58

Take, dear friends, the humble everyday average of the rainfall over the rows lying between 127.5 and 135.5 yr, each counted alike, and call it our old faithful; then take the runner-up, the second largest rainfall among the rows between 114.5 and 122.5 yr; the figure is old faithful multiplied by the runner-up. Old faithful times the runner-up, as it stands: 31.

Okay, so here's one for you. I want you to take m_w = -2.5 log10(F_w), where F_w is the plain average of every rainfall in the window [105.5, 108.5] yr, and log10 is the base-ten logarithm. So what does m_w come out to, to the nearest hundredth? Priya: -2.04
